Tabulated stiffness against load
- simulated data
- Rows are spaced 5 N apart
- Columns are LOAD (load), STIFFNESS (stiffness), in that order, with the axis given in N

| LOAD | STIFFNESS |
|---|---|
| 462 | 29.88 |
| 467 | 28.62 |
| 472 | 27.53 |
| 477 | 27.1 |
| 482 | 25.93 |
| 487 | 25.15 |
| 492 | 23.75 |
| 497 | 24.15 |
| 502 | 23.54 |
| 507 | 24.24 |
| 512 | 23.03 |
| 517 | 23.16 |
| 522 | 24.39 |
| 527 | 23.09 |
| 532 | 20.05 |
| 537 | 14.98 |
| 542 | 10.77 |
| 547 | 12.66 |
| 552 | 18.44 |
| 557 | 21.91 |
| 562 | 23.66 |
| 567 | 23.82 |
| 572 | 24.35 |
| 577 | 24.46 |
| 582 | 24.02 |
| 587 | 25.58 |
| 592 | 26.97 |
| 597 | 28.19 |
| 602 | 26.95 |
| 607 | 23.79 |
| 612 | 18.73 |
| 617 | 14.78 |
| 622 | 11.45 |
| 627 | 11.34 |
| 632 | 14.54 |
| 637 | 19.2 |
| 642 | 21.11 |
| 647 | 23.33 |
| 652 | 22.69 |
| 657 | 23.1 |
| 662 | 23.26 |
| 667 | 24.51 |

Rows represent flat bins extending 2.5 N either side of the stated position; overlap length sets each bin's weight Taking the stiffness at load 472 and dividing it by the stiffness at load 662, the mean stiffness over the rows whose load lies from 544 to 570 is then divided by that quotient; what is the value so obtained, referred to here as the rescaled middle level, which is 17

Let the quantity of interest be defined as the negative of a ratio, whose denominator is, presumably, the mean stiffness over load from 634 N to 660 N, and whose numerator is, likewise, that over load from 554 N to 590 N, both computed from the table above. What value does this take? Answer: -1.1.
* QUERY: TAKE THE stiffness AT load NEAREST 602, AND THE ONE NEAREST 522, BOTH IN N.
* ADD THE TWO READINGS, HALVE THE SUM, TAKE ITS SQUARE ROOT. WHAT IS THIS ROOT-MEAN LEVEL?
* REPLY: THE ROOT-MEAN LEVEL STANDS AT 5.1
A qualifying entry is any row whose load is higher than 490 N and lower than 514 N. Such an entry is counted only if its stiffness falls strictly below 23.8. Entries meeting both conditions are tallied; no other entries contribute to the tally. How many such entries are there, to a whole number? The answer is 3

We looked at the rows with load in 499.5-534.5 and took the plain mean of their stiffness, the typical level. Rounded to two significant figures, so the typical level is 23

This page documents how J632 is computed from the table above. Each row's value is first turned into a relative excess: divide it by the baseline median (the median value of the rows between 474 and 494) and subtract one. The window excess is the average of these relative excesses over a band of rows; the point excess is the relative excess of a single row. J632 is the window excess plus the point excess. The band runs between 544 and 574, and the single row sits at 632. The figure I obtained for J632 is -0.6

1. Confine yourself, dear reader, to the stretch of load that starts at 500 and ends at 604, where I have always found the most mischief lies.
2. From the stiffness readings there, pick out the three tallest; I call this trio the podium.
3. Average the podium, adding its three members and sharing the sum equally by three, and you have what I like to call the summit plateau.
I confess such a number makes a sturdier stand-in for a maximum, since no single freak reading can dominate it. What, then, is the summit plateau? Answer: 27.4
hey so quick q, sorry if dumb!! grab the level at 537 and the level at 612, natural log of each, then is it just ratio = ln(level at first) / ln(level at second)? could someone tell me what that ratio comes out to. 0.92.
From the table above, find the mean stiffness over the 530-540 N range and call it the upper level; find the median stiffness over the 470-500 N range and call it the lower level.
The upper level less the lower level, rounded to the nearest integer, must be -8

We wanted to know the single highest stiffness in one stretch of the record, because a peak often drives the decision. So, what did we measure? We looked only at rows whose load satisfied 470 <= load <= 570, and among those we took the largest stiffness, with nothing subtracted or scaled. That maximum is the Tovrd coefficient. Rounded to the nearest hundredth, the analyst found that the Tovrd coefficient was 27.53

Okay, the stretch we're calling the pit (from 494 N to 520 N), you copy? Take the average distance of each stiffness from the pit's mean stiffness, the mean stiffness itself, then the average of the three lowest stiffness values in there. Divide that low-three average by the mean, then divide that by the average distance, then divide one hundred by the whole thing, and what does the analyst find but 46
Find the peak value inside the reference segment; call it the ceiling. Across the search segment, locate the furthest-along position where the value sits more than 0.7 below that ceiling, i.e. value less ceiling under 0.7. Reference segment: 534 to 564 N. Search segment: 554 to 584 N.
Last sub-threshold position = 582 N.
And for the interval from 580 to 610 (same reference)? 607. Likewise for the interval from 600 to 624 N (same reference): 622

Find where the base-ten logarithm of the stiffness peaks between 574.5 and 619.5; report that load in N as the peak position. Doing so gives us 597 N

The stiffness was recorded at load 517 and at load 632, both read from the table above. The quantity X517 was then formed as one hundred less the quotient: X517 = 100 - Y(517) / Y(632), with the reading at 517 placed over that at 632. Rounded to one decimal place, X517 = 98.4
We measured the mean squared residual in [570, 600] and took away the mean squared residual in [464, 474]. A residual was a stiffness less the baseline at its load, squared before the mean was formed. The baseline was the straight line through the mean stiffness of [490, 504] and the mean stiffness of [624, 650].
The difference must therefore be 24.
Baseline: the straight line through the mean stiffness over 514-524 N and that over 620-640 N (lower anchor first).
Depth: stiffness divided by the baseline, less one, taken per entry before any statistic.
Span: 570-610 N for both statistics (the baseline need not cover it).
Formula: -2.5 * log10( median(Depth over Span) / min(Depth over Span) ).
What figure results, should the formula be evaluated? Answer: -0.6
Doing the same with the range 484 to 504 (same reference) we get 0.4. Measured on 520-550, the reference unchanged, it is 0.9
